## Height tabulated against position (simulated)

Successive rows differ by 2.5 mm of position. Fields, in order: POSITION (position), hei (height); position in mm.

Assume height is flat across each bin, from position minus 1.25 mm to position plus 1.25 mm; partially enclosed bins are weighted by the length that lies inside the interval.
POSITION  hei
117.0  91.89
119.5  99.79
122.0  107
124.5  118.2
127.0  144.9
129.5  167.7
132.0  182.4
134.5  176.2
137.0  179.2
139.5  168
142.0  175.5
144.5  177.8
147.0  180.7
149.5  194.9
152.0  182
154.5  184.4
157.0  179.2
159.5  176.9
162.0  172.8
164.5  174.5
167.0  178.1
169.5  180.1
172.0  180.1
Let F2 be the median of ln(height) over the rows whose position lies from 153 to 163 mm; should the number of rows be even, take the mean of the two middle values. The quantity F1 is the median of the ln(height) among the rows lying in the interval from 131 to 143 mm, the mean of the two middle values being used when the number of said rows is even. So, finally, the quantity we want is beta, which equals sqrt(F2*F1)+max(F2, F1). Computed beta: 10.4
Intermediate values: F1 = 5.17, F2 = 5.182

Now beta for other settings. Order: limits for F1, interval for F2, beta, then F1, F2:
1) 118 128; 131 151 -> 10.1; 4.72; 5.185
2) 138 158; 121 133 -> 10.3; 5.19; 4.976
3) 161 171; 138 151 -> 10.4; 5.17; 5.181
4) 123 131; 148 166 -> 10.3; 4.98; 5.189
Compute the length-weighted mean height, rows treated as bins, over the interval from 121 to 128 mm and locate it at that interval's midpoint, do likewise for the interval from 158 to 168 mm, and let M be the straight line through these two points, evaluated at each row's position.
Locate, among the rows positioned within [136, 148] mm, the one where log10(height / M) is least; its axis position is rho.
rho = 139.5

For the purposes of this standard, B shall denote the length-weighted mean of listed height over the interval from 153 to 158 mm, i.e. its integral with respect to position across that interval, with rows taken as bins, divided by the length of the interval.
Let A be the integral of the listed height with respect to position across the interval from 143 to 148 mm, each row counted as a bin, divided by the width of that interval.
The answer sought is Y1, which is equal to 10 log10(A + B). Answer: 25.6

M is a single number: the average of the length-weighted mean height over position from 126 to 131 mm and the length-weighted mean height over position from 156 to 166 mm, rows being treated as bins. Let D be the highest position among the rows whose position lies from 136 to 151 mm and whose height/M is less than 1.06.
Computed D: 142.0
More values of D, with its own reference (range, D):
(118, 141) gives 139.5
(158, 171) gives 164.5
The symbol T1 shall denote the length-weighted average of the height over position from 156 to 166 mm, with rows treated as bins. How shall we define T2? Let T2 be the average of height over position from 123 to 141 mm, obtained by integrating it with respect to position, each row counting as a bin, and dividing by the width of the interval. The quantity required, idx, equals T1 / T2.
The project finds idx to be 1.09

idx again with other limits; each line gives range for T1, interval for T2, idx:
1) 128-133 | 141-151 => 0.95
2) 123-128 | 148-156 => 0.69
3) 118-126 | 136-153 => 0.61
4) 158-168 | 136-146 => 1.00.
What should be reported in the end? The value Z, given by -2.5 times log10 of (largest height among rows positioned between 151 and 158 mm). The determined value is -5.66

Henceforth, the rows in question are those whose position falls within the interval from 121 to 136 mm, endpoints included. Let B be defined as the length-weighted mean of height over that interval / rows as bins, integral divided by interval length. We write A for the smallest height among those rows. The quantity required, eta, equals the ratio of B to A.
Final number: 1.41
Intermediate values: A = 107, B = 151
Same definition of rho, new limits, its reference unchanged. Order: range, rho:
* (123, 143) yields 124.5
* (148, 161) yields 159.5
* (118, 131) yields 119.5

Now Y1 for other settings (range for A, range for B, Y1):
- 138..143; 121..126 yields 24.6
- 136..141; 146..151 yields 25.6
